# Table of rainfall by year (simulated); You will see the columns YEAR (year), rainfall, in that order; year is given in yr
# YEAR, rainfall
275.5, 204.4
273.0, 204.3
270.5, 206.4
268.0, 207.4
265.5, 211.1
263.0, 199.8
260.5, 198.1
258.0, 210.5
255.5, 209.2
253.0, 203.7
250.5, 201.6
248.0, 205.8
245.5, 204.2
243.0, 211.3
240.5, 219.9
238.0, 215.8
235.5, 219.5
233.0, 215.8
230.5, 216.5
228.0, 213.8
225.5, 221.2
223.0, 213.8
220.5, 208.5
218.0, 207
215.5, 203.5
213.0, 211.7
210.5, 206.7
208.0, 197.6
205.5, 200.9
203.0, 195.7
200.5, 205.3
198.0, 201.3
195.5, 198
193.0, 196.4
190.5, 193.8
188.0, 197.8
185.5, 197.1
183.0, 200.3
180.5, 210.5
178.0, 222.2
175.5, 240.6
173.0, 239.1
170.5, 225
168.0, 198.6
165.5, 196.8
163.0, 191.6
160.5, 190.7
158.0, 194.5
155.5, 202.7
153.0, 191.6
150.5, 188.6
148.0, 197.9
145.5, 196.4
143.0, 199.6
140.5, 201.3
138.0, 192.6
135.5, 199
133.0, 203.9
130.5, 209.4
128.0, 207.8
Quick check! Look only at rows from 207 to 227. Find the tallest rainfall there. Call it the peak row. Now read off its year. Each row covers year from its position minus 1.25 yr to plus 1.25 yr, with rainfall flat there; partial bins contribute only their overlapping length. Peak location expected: 225.5 yr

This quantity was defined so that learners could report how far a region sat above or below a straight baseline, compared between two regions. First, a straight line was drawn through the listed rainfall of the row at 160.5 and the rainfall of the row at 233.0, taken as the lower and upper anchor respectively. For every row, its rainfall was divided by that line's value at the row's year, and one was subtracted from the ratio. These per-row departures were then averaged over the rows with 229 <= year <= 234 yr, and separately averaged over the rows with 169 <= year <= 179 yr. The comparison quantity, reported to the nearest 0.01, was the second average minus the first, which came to 0.18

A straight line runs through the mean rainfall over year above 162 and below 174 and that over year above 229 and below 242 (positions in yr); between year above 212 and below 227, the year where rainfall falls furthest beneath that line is 215.5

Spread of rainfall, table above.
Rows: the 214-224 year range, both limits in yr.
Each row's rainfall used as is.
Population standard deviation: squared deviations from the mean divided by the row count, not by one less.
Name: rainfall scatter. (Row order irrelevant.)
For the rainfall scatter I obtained 3.7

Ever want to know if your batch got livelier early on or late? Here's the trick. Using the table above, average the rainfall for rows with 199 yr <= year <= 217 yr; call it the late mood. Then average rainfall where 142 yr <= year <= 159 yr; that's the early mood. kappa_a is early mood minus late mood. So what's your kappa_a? -7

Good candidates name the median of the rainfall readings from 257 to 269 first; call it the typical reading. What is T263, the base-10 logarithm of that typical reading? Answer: 2.32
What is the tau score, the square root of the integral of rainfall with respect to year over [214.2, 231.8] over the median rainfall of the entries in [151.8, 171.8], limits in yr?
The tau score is 4.4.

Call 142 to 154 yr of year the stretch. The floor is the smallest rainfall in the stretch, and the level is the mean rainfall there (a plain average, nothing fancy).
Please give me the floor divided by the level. 0.968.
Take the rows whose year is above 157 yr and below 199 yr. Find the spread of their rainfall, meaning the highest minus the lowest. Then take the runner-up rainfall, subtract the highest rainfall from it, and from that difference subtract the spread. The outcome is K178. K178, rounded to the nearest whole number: -51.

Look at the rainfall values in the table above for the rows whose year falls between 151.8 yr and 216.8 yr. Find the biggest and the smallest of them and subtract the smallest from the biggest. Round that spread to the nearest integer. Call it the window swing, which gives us 50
